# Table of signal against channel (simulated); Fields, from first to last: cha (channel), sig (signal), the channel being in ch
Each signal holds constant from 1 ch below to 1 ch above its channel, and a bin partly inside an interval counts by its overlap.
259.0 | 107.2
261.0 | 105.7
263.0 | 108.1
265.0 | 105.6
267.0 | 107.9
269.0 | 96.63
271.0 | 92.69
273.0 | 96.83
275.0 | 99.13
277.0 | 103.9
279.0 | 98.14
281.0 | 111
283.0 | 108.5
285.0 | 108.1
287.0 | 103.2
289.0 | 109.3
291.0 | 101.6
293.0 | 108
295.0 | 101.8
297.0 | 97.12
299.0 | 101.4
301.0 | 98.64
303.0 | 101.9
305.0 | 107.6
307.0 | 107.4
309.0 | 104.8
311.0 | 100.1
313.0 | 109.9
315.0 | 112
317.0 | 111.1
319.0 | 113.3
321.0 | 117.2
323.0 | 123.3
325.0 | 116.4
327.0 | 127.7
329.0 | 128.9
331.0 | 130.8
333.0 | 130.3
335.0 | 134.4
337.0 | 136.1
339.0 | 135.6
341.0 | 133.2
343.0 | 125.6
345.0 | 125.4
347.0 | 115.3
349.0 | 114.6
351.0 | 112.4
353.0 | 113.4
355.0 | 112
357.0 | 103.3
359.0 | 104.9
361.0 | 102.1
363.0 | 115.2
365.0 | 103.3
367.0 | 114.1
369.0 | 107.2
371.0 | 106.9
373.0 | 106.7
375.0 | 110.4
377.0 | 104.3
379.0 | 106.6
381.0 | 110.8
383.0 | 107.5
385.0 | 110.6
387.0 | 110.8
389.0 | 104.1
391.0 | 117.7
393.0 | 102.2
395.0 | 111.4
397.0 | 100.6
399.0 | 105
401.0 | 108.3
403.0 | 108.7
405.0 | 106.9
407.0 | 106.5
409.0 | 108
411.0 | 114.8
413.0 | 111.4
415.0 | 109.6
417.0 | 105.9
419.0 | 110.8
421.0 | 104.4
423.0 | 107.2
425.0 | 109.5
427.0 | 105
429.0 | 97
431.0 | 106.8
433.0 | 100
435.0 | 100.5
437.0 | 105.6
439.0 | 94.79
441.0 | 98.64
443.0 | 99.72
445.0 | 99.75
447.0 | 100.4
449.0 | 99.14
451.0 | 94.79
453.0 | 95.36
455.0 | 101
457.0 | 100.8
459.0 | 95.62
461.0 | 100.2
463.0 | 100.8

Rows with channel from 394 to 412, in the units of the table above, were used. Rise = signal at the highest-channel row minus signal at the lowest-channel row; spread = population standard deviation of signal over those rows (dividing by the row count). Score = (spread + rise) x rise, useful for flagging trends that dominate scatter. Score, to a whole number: 24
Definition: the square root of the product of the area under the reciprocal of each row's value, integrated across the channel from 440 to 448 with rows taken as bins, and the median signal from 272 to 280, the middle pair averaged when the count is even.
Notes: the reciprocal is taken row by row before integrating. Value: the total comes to 2.81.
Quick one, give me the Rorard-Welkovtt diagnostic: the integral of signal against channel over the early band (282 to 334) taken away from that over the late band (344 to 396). -54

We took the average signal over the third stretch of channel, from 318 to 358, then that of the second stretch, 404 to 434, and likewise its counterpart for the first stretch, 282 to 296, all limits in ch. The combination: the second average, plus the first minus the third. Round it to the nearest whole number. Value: 90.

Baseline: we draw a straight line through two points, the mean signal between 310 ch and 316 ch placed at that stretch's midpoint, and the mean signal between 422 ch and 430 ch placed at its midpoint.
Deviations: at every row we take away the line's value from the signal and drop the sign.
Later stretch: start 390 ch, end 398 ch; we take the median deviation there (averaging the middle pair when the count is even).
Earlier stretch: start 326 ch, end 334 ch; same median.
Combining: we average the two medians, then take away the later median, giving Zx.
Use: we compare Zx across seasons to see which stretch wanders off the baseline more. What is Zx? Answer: 8.7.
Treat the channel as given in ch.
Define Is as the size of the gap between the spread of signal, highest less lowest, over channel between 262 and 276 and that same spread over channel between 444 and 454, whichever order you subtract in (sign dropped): 10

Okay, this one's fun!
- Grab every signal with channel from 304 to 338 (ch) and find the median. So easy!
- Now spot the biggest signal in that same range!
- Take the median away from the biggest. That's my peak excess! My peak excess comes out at 19.7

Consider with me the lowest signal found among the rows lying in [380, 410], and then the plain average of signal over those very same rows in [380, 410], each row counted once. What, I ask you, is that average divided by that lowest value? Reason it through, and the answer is 1.07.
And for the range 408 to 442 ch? 1.11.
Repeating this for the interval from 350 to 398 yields 1.08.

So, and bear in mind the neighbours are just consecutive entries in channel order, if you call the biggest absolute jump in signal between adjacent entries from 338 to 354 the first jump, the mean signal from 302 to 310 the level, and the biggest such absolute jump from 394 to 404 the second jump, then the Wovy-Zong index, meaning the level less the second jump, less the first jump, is 85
